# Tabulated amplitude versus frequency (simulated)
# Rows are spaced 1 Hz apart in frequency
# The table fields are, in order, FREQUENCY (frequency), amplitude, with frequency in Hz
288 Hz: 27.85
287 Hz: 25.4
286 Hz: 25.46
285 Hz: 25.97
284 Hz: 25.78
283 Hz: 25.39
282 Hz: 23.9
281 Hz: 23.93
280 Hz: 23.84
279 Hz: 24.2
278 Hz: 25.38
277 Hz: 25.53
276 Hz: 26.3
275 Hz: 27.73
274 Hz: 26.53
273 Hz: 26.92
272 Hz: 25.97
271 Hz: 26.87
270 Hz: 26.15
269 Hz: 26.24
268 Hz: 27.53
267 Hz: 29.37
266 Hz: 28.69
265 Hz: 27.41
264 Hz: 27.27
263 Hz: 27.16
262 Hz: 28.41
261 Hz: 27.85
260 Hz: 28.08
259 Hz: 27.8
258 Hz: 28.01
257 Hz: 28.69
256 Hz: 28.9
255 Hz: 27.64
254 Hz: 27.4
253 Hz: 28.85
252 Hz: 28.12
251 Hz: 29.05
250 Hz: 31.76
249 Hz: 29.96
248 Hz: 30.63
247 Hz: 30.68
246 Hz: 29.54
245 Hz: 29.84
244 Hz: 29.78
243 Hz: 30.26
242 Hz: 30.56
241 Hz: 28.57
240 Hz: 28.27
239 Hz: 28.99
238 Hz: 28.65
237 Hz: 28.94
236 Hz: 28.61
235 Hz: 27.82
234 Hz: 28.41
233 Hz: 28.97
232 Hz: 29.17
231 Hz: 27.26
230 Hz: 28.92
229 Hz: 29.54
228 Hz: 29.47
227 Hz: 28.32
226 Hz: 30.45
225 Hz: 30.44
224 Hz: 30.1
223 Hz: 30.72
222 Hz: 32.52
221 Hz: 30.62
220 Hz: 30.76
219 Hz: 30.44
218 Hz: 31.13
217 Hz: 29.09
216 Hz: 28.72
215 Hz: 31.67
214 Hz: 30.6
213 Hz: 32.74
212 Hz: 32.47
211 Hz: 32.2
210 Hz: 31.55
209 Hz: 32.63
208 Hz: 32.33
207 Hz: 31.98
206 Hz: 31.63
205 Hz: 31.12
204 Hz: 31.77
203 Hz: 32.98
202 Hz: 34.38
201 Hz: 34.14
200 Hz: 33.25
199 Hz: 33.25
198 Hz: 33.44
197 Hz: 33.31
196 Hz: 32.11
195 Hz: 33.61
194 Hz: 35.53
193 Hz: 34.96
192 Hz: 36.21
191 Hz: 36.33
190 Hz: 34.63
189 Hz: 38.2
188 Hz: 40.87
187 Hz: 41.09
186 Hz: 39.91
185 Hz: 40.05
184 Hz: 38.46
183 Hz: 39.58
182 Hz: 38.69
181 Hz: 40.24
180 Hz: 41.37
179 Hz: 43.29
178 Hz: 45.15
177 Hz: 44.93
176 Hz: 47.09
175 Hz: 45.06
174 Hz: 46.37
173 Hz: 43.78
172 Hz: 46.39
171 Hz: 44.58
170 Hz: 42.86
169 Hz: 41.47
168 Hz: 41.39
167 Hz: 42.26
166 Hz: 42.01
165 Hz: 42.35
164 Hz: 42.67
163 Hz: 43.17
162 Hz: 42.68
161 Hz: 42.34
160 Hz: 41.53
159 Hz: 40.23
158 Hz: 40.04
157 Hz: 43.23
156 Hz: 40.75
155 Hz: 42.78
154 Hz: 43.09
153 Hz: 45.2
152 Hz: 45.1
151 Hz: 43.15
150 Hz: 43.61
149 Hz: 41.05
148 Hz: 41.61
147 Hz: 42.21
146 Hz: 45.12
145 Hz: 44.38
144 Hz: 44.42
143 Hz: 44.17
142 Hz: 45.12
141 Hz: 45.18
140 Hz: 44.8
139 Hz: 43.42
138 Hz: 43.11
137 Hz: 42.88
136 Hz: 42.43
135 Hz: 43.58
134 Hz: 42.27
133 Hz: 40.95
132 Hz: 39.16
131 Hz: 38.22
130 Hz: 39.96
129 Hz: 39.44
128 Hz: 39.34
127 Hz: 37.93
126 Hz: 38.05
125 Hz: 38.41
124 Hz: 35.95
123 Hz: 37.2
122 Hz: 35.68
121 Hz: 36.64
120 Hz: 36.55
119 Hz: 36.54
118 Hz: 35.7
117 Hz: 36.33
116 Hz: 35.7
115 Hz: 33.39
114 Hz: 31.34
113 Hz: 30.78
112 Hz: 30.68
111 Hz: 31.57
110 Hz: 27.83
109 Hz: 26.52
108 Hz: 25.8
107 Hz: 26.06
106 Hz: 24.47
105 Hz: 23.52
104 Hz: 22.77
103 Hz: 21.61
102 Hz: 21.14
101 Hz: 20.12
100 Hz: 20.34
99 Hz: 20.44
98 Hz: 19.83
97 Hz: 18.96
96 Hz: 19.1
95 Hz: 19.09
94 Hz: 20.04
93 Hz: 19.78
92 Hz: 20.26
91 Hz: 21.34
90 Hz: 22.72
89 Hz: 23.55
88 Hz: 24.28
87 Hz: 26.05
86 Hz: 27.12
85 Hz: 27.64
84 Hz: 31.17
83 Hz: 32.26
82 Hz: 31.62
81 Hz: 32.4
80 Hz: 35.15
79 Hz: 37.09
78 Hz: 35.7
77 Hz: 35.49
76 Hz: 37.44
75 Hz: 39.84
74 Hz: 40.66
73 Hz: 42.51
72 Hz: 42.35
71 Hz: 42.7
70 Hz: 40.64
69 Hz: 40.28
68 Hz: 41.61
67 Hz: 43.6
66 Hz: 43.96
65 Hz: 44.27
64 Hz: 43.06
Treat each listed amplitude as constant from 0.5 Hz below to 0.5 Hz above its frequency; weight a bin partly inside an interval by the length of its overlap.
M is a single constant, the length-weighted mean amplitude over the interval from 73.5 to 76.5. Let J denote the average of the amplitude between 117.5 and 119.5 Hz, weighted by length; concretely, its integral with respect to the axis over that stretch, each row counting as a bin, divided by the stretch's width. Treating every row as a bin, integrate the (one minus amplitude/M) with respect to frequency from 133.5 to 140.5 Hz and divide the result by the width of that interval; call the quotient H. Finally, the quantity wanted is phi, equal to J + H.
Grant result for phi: 36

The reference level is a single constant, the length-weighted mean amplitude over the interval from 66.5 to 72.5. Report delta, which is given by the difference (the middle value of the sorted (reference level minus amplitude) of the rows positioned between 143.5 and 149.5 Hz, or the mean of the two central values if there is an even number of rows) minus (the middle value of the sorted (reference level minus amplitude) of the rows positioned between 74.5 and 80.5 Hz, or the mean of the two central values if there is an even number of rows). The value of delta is -7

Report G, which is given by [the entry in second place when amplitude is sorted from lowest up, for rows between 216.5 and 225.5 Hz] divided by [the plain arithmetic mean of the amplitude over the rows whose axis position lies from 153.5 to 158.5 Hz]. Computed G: 0.72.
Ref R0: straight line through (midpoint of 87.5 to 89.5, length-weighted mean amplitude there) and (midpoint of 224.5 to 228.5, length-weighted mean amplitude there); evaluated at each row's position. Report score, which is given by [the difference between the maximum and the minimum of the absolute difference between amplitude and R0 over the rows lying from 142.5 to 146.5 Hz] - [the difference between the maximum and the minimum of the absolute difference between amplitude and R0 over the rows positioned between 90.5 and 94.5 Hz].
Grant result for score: -0.8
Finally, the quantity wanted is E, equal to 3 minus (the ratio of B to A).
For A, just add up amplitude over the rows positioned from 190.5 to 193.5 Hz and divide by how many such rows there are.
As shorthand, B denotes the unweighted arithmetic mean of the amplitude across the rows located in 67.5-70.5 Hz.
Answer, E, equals 1.86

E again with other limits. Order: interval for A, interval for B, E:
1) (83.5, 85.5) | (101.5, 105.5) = 2.24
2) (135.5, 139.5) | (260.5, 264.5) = 2.36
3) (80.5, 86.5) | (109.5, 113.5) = 2.01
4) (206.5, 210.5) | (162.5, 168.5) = 1.68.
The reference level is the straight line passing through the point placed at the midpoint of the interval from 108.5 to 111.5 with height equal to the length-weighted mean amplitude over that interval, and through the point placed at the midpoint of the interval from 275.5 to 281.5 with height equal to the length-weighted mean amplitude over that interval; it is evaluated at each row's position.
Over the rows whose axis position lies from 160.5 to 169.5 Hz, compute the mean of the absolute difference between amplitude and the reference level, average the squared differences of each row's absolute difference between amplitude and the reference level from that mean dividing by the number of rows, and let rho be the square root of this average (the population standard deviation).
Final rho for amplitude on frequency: 0.5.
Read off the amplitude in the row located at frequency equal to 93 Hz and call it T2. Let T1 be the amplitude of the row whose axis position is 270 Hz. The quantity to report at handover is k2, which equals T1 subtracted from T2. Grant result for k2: -6.4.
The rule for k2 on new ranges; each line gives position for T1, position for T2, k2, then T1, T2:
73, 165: -0.2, 42.51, 42.35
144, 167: -2.2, 44.42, 42.26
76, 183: 2.1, 37.44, 39.58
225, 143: 13.7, 30.44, 44.17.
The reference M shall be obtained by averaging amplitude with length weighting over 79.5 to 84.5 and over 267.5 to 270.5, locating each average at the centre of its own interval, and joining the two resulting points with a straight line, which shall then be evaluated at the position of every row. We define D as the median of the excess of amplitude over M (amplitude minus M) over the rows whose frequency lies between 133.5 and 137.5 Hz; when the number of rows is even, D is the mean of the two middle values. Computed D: 11.8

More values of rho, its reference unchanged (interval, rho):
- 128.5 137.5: 1.8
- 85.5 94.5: 2.5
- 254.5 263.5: 0.5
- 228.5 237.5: 0.7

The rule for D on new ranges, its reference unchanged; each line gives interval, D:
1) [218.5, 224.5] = 2.5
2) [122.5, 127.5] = 6.8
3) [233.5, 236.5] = 0.7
